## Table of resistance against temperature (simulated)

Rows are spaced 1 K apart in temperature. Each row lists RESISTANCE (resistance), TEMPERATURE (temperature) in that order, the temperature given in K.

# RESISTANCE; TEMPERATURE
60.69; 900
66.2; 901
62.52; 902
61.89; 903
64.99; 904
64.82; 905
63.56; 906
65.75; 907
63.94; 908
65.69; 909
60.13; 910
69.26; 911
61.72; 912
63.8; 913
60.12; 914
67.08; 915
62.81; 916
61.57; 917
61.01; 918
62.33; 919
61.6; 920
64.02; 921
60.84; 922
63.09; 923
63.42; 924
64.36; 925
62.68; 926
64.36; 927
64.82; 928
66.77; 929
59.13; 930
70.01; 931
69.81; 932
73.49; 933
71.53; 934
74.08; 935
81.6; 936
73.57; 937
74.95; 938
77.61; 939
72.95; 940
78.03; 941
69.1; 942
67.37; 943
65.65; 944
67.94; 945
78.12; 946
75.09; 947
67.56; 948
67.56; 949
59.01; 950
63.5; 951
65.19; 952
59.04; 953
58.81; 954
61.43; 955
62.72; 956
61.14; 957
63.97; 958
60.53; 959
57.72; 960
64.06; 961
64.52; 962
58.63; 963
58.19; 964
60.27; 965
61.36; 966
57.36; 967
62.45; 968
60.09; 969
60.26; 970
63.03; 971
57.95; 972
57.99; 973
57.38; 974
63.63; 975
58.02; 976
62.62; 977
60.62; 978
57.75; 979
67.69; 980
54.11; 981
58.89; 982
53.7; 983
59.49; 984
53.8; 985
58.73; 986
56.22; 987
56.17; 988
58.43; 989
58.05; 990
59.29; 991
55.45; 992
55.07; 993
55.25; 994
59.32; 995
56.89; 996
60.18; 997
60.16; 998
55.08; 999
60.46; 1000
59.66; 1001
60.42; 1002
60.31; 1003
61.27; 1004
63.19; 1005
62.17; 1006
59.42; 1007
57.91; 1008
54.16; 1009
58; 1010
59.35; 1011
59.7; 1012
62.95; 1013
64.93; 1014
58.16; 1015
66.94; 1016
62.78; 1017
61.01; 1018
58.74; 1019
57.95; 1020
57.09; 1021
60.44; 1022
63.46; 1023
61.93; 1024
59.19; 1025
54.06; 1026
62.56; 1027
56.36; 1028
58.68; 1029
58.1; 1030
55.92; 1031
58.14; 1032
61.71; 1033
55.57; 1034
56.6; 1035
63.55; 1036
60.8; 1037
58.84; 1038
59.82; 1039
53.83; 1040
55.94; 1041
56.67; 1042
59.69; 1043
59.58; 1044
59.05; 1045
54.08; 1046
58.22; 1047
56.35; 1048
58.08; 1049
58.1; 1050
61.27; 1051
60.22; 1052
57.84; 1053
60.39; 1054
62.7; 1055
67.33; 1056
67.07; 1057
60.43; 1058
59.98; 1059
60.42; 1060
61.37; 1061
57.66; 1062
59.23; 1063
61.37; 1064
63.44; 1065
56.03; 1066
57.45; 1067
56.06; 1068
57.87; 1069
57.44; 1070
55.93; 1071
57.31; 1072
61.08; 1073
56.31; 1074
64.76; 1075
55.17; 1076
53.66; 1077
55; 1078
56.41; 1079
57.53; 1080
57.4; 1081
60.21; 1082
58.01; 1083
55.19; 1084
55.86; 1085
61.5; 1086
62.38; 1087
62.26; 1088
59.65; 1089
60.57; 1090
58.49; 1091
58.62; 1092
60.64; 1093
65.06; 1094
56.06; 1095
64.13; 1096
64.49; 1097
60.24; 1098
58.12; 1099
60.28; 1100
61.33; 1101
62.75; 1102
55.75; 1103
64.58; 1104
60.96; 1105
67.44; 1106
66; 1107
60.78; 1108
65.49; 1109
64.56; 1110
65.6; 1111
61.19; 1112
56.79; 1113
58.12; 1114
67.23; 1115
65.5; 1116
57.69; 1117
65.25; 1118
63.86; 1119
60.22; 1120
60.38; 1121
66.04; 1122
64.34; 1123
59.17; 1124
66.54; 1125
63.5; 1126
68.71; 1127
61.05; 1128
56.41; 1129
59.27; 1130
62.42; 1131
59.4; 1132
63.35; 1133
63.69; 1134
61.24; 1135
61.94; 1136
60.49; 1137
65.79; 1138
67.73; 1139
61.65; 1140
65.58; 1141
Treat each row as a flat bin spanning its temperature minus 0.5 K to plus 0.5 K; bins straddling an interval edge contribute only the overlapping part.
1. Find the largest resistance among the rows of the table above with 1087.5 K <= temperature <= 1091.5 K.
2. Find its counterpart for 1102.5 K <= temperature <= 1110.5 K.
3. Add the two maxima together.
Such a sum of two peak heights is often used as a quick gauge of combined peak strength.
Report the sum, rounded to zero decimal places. 130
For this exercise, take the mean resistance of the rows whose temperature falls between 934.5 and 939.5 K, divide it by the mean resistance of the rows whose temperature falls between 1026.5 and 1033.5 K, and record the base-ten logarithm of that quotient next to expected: 0.11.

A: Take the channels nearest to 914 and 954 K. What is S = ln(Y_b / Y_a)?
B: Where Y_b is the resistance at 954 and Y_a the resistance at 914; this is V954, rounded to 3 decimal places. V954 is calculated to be -0.022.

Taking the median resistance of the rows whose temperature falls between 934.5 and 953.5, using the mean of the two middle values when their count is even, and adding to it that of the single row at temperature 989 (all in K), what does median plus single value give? 128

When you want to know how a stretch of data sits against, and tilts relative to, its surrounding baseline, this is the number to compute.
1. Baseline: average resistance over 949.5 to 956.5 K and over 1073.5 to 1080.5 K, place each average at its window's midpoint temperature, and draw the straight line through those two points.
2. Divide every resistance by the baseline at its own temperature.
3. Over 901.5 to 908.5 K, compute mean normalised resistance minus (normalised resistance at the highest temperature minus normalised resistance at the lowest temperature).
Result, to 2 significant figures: 0.99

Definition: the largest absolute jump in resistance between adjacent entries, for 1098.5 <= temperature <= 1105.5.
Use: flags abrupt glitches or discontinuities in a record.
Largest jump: 8.8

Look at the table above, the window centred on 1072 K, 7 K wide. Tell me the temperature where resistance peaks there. 1075 K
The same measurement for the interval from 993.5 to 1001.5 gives 1000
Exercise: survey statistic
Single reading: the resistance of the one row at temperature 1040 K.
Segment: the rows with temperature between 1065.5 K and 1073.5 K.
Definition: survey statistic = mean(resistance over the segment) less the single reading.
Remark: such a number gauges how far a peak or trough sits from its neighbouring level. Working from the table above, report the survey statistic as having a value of 3.6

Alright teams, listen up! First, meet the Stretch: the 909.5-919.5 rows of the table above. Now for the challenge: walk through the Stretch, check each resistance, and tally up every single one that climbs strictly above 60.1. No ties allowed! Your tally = 10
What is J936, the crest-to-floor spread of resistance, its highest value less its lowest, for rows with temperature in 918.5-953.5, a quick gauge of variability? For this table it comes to 23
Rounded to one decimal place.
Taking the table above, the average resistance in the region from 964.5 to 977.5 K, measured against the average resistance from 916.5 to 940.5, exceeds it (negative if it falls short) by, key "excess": -7.3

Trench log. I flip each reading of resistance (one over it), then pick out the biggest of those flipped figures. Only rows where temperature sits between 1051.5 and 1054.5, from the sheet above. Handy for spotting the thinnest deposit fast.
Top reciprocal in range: 0.0173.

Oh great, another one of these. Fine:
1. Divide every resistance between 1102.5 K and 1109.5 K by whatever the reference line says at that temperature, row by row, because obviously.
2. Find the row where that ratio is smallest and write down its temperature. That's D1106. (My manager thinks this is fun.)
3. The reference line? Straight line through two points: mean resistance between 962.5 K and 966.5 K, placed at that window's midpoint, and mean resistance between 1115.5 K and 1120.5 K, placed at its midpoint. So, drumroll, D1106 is 1103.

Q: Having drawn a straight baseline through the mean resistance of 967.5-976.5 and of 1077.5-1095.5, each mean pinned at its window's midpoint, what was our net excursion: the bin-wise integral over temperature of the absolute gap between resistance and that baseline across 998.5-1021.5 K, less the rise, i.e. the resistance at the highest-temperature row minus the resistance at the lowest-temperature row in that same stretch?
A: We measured 48.7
